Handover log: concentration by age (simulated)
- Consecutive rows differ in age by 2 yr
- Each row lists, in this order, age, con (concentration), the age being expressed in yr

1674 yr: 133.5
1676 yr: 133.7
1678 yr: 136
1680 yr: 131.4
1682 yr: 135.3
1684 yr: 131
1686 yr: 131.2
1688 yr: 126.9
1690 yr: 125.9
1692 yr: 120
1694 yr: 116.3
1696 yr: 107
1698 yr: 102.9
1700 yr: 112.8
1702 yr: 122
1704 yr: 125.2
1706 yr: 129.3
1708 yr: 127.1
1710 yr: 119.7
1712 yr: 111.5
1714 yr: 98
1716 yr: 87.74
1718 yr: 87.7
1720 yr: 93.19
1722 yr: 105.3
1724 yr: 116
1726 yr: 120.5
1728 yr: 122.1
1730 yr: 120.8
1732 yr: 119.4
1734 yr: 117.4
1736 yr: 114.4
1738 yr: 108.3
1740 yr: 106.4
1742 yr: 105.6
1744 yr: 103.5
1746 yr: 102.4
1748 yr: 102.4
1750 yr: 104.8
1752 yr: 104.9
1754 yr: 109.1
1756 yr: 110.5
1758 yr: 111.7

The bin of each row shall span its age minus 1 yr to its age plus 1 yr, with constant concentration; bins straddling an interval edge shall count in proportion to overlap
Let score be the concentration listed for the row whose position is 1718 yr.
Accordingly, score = 87.7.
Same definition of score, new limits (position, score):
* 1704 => 125.2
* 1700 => 112.8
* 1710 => 119.7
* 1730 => 120.8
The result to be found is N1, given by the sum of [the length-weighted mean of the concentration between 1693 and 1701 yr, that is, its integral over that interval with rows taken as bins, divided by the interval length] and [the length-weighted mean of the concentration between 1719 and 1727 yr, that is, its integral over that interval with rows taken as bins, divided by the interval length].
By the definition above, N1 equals 218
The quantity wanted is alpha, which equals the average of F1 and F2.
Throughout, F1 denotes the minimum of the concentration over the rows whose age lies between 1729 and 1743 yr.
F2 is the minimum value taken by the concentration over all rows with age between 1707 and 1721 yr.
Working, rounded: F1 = 105.6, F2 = 87.7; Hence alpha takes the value 97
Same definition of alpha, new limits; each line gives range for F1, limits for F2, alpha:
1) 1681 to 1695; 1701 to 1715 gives 107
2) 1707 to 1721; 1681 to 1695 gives 102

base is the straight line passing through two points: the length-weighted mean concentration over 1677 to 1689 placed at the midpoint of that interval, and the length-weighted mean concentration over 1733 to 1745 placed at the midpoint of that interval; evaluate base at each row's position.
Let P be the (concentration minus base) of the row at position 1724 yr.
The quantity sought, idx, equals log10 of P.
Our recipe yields -0.19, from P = 0.7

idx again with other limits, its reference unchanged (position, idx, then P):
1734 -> 0.79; 6.1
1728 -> 0.92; 8.4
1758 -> 1.01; 10.1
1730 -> 0.90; 7.9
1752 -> -0.04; 0.9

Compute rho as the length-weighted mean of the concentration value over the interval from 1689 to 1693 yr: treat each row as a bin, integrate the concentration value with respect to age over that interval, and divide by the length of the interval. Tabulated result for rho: 123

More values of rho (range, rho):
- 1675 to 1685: 133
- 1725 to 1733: 121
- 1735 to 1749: 106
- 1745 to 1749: 102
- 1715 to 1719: 88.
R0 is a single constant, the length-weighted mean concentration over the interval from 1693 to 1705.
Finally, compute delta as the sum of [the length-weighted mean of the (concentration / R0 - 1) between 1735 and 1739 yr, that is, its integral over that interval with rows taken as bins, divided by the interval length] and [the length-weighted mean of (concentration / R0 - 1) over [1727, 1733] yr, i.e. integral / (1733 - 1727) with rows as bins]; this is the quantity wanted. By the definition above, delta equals 0.03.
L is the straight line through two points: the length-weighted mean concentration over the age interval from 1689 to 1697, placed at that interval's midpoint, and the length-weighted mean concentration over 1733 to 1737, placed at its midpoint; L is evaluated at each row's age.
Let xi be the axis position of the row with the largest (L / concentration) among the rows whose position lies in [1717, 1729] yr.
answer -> 1718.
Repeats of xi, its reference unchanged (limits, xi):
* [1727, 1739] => 1738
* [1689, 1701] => 1698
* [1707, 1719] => 1716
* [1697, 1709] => 1698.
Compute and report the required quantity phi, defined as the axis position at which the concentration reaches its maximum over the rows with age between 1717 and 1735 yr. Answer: 1728 yr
